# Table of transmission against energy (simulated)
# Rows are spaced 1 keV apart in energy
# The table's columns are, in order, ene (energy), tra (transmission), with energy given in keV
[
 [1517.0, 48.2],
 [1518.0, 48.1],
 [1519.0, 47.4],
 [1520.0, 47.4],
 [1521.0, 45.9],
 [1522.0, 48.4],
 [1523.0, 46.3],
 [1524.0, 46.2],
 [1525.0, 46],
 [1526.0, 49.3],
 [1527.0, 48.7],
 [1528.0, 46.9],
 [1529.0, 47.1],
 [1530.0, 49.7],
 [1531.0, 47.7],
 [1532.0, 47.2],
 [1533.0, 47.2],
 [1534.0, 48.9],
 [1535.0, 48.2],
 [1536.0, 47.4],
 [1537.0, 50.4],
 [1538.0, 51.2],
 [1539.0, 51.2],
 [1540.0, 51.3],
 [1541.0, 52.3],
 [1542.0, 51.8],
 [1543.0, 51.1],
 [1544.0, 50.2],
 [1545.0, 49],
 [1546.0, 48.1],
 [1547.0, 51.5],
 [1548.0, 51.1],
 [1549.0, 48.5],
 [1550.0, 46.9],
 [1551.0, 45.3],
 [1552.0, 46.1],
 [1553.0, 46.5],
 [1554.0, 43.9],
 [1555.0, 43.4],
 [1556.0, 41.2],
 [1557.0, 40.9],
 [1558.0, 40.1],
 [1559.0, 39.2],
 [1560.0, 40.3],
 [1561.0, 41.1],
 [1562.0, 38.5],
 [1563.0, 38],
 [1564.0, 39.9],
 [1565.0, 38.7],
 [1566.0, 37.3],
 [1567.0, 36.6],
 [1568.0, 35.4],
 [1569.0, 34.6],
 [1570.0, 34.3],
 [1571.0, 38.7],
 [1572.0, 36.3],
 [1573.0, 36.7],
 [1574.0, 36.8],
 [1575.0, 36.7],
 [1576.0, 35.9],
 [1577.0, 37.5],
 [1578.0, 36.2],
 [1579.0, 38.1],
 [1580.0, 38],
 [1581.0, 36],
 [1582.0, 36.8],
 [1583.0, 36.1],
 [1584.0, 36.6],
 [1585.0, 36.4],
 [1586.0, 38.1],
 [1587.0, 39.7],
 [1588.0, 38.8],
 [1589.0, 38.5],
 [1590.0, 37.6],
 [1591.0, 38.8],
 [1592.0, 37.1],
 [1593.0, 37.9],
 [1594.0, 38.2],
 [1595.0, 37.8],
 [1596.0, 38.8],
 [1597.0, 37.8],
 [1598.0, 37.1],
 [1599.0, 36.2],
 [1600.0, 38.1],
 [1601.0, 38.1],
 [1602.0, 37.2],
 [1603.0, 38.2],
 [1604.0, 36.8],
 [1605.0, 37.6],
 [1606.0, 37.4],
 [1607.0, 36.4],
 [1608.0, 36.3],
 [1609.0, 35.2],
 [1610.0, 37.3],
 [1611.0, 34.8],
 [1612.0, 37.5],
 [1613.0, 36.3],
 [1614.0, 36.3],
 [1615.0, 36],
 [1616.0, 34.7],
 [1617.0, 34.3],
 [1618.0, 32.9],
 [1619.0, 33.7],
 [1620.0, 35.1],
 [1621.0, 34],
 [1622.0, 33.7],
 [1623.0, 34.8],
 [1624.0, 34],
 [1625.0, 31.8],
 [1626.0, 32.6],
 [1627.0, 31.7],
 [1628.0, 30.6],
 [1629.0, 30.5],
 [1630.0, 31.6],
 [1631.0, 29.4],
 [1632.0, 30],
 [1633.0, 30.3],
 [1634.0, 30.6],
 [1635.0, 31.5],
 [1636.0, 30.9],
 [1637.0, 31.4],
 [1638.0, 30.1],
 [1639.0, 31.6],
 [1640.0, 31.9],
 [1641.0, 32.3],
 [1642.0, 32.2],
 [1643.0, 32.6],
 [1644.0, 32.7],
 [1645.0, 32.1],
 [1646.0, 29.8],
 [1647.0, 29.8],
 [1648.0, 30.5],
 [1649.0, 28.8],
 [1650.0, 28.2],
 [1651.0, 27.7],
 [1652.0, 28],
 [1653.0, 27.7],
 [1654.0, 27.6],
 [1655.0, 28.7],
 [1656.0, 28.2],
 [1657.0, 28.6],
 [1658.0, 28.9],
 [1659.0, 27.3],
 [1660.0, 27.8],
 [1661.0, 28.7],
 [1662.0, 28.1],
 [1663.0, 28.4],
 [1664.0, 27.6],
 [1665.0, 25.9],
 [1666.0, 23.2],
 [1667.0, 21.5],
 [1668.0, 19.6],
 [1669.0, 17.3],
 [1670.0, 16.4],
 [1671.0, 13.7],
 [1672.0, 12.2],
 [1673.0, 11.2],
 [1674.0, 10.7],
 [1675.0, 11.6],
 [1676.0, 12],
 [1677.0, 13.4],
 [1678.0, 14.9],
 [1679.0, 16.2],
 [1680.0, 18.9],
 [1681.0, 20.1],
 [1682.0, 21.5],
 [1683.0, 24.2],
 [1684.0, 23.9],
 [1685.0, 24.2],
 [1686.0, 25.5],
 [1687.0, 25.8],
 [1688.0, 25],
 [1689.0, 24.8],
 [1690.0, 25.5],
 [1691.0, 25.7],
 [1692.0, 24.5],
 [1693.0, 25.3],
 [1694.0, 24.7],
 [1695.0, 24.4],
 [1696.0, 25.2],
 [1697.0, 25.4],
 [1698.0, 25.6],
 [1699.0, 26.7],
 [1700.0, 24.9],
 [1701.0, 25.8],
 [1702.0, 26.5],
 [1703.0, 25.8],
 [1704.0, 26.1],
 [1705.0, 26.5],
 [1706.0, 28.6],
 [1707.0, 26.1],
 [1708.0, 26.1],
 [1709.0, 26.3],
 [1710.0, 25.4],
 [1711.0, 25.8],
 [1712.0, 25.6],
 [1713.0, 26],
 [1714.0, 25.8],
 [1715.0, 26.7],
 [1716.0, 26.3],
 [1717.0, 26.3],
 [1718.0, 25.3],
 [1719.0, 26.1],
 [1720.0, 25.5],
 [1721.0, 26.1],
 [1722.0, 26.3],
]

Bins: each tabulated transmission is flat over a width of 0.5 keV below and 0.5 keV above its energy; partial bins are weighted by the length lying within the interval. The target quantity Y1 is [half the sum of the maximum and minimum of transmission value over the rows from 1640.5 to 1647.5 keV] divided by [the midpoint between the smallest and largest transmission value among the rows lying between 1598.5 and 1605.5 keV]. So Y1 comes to 0.84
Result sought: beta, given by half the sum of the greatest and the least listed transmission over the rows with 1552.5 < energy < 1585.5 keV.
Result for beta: 40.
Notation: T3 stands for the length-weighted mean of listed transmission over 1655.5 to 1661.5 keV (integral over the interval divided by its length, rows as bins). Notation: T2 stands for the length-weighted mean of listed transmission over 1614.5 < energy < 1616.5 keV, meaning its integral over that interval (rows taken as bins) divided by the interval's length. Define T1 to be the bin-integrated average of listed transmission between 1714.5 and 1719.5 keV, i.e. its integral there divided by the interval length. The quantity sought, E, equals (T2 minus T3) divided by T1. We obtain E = 0.3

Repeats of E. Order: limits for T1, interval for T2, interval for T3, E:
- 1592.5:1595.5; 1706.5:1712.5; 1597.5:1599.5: -0.3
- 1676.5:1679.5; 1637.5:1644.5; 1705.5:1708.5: 0.3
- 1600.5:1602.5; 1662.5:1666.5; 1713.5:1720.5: 0.0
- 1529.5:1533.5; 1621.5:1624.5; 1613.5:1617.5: 0.0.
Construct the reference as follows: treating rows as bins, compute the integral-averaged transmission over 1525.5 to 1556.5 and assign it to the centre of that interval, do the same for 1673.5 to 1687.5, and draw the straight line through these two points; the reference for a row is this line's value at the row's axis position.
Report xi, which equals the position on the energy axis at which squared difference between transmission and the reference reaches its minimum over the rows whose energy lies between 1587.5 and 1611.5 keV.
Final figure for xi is 1599.0 keV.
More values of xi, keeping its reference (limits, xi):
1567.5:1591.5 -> 1589.0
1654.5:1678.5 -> 1667.0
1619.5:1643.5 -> 1631.0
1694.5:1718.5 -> 1695.0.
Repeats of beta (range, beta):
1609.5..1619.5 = 35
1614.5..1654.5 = 32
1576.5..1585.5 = 37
